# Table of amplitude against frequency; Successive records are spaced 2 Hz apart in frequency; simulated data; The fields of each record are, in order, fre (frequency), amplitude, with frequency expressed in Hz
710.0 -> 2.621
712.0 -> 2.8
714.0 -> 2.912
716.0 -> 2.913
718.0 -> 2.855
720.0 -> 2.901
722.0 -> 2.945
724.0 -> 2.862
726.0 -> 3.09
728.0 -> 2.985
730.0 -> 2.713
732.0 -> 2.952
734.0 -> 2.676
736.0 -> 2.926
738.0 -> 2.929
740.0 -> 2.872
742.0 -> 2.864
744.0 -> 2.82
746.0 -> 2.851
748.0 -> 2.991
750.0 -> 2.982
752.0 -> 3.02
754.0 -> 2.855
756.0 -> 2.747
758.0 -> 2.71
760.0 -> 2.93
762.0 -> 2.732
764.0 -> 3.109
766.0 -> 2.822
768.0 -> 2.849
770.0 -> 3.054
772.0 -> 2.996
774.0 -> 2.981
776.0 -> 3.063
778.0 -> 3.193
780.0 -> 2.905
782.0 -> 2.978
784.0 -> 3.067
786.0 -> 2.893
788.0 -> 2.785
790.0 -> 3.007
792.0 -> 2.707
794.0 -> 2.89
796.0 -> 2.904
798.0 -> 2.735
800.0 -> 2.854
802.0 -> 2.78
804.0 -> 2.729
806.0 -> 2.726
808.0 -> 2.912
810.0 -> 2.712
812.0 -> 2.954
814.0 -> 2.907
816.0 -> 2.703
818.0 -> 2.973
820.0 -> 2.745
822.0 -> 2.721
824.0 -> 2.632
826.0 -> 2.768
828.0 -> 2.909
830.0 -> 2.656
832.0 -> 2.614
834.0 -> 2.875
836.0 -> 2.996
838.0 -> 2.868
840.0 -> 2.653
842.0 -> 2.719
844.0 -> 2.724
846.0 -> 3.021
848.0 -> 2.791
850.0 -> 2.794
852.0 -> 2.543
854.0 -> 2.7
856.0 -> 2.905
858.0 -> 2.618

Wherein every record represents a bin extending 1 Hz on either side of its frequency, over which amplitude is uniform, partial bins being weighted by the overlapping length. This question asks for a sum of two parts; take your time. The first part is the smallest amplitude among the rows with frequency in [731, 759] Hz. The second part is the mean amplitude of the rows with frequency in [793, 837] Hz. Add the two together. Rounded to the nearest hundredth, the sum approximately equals 5.48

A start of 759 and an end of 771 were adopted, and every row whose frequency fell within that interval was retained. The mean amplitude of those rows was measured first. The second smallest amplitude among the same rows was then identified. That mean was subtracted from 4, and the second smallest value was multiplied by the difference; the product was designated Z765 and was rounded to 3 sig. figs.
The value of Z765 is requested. 3.06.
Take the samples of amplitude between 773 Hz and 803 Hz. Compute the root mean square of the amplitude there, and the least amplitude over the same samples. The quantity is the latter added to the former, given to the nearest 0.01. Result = 5.63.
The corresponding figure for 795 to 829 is 5.44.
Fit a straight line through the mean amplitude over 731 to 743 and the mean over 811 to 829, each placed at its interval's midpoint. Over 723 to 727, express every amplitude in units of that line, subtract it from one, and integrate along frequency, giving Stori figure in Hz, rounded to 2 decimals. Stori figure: -0.14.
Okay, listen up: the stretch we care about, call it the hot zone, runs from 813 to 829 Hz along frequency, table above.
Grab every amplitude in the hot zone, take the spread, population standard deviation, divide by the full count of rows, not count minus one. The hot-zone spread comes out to 0.112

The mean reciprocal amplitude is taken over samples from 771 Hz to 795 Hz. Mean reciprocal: 0.339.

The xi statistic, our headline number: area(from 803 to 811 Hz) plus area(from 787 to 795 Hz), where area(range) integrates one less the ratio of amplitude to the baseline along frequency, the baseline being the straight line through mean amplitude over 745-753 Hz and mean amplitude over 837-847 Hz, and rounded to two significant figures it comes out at 0.36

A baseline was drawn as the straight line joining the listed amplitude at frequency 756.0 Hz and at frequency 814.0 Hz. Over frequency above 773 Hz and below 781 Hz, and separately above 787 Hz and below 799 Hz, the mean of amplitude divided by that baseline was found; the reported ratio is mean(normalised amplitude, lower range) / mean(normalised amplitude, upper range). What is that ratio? 1.09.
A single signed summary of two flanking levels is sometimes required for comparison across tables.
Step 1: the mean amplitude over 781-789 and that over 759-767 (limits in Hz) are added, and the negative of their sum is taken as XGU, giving -5.83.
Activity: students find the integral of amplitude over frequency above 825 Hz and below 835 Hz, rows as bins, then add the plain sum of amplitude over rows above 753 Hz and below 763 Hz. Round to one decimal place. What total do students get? 41.6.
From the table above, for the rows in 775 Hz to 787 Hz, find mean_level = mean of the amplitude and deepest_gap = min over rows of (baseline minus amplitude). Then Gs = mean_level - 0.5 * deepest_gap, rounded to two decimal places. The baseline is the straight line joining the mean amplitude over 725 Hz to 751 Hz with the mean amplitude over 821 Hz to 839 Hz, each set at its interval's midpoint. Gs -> 3.19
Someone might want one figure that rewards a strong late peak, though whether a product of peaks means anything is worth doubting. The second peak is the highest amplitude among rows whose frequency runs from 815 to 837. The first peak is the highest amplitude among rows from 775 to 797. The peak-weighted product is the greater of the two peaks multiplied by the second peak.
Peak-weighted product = 9.6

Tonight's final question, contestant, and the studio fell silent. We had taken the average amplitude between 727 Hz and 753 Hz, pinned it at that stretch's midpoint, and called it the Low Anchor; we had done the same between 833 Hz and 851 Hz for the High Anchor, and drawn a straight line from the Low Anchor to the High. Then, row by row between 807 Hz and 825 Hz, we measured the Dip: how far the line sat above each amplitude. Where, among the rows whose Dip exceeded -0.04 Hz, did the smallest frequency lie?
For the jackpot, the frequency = 810.0 Hz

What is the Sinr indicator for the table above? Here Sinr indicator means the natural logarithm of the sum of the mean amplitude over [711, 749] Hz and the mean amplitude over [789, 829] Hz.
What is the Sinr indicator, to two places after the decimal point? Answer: 1.74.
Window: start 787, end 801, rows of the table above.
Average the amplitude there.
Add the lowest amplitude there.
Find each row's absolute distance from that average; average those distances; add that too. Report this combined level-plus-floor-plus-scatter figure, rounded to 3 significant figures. 5.63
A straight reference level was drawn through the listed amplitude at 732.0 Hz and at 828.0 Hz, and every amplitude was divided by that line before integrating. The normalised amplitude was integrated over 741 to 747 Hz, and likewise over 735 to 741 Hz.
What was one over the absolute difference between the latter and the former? 8.0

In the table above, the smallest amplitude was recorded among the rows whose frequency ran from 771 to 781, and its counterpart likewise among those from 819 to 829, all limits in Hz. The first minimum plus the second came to 5.54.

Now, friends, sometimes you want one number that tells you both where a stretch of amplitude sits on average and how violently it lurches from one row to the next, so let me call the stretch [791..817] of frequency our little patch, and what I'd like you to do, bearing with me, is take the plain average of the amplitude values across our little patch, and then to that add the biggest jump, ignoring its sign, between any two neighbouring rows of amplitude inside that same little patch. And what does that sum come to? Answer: 3.05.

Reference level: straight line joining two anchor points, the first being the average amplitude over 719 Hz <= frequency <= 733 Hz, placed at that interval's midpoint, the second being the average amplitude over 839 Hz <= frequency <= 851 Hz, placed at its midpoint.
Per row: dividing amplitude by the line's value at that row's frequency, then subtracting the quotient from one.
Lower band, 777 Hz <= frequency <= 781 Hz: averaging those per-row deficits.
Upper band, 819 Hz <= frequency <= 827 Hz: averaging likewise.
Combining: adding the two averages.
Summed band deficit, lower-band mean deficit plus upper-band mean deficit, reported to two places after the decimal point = -0.03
